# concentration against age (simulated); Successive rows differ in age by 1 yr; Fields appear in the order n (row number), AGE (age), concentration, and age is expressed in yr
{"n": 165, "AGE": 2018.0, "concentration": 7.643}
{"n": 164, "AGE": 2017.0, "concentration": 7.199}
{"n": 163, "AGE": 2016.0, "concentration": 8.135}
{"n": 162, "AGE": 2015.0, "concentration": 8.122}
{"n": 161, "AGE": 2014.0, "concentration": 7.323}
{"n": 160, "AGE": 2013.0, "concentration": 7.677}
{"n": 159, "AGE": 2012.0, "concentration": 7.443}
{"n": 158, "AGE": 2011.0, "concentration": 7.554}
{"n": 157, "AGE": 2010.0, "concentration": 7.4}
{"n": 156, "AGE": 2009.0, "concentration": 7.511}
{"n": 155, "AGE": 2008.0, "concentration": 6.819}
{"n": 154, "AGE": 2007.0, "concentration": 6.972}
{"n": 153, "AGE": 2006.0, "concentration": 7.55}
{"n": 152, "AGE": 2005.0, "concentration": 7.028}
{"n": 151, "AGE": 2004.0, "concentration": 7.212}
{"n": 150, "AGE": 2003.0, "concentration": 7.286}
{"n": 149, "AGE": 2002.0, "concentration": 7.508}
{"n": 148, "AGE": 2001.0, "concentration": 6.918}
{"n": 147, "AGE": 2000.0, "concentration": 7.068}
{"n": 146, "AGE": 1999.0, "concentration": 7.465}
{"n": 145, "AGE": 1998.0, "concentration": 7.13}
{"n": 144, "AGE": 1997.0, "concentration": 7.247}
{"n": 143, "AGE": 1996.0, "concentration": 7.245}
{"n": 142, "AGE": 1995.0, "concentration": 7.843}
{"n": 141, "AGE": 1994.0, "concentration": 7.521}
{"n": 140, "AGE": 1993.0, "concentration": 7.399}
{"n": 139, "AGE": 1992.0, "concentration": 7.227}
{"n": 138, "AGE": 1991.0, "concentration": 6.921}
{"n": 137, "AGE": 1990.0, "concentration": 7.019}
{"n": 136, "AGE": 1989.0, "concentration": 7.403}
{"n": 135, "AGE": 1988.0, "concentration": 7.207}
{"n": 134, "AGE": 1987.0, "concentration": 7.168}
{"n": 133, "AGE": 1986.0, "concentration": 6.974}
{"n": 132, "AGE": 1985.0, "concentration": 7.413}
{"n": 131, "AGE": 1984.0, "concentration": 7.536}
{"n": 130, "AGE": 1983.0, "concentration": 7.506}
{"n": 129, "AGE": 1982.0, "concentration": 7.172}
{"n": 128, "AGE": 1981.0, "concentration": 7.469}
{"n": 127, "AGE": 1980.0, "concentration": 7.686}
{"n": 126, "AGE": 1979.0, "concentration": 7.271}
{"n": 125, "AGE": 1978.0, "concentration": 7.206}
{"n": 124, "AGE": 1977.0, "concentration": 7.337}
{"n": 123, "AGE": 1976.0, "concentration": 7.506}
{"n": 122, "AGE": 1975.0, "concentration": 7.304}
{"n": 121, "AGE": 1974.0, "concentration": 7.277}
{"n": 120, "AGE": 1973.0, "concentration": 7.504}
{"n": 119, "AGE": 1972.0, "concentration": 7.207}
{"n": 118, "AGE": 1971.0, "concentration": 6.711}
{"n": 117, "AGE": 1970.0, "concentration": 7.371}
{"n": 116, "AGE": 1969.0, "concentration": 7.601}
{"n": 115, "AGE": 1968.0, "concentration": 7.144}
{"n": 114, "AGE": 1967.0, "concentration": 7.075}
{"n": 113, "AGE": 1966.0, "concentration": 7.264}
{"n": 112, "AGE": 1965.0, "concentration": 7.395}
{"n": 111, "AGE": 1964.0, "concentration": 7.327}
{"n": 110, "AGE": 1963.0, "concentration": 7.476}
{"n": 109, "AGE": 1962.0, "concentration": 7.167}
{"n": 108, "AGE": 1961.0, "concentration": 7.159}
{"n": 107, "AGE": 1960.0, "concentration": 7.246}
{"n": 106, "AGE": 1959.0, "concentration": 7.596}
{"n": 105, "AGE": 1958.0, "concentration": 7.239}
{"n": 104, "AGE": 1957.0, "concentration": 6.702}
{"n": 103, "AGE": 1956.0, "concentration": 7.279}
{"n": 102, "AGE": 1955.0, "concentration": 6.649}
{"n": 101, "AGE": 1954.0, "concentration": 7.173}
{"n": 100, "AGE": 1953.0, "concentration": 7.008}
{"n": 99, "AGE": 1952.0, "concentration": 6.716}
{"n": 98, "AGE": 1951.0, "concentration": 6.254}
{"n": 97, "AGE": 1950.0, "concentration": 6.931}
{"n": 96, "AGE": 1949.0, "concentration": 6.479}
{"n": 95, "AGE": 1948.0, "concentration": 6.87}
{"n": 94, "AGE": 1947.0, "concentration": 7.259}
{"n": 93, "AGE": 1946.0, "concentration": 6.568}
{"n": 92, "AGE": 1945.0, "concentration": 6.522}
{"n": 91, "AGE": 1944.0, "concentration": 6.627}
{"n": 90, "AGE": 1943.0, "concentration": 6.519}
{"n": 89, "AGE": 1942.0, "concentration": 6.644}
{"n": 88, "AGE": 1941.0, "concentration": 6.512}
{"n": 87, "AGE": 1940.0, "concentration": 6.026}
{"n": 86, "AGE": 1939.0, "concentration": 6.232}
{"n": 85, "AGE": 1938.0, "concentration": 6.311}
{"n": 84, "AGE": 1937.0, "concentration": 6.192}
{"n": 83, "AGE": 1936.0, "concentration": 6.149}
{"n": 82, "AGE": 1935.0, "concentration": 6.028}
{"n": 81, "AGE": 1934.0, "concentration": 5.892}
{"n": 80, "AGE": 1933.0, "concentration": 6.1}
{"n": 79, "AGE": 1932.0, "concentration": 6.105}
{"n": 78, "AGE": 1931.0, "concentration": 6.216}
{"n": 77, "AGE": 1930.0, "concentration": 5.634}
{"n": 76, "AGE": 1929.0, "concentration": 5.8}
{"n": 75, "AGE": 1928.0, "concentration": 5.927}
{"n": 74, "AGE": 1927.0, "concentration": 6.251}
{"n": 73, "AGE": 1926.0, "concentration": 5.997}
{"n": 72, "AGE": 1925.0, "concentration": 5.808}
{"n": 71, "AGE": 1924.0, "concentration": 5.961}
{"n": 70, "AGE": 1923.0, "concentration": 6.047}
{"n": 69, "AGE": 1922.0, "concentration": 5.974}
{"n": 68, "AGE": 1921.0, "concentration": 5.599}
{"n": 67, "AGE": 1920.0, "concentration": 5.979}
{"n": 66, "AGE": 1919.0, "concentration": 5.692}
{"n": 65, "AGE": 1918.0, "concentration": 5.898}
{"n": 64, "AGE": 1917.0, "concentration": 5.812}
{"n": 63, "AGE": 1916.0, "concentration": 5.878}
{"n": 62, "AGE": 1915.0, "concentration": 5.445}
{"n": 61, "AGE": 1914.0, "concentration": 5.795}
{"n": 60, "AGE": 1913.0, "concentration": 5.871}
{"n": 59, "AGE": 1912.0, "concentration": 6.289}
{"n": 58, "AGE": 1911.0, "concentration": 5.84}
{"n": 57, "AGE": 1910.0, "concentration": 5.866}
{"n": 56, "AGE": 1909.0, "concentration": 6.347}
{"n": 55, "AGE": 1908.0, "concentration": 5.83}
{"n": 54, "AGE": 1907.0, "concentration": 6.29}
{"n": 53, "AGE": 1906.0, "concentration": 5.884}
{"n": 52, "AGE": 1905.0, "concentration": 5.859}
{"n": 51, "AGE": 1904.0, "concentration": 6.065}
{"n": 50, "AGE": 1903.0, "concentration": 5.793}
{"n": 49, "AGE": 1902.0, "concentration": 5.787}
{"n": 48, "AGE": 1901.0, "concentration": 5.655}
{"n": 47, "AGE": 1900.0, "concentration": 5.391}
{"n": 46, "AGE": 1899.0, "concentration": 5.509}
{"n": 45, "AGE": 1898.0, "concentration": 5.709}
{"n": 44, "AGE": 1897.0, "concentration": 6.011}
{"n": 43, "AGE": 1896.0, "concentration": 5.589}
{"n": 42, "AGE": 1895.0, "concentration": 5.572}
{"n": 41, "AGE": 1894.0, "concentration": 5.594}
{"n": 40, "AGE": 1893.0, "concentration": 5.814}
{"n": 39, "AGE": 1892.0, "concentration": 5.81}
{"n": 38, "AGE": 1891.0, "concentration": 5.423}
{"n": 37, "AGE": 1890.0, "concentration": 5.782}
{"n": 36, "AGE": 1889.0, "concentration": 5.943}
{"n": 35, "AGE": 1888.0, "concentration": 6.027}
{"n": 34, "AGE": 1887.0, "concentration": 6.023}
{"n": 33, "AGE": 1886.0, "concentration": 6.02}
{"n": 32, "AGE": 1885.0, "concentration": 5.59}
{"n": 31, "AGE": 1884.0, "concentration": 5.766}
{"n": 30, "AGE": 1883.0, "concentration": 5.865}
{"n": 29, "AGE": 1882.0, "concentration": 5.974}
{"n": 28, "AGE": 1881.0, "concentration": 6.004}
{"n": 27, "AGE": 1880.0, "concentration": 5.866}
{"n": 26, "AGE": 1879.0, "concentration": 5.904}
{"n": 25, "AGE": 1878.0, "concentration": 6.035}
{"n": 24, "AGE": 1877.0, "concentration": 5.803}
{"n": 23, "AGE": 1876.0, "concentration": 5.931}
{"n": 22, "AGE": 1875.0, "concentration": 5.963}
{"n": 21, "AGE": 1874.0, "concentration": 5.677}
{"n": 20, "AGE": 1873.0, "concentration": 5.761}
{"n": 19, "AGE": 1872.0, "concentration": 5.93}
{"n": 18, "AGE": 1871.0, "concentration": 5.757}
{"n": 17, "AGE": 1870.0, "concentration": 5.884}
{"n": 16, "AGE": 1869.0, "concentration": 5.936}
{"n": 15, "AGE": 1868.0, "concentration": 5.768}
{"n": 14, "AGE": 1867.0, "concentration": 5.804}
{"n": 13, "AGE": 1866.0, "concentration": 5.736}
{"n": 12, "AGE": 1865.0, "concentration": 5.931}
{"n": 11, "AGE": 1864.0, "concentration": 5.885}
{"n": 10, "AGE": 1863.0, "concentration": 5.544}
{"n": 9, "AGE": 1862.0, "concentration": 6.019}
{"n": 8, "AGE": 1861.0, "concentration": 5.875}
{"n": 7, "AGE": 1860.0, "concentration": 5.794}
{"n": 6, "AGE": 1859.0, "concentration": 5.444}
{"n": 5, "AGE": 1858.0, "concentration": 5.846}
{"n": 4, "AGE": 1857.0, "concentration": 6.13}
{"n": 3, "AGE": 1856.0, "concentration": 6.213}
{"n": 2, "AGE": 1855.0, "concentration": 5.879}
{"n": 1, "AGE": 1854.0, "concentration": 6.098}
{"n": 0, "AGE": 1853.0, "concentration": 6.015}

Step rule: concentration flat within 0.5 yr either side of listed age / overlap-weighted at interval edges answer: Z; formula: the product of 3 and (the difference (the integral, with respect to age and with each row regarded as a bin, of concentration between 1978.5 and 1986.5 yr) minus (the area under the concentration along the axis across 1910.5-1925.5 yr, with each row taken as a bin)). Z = -87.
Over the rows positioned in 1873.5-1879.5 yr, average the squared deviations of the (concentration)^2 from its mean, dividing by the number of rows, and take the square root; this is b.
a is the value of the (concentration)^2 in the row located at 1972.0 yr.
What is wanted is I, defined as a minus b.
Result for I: 51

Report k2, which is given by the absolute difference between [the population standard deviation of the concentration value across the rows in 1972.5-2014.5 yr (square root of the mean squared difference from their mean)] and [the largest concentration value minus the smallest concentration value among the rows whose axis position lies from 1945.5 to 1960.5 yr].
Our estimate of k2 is 1.11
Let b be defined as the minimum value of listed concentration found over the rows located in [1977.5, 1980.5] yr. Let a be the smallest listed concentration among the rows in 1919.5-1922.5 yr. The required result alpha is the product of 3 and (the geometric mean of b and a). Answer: 19.1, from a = 5.599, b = 7.206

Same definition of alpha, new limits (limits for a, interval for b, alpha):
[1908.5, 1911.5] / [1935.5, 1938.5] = 18.0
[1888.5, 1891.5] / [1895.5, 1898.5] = 16.5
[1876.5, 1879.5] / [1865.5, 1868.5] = 17.3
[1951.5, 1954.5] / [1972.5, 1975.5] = 21.0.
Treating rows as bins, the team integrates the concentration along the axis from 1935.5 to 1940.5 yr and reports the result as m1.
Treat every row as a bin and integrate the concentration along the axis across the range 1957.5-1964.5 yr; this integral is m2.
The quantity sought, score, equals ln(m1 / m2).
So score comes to -0.5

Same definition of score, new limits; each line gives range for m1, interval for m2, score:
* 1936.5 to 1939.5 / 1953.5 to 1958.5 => -0.6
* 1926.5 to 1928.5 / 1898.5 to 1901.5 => -0.3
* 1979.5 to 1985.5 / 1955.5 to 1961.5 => 0.0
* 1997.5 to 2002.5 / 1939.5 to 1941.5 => 1.1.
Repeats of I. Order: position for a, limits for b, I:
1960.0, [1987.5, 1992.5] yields 50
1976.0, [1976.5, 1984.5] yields 54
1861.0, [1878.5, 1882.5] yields 34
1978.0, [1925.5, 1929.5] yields 50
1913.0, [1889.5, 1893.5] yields 33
